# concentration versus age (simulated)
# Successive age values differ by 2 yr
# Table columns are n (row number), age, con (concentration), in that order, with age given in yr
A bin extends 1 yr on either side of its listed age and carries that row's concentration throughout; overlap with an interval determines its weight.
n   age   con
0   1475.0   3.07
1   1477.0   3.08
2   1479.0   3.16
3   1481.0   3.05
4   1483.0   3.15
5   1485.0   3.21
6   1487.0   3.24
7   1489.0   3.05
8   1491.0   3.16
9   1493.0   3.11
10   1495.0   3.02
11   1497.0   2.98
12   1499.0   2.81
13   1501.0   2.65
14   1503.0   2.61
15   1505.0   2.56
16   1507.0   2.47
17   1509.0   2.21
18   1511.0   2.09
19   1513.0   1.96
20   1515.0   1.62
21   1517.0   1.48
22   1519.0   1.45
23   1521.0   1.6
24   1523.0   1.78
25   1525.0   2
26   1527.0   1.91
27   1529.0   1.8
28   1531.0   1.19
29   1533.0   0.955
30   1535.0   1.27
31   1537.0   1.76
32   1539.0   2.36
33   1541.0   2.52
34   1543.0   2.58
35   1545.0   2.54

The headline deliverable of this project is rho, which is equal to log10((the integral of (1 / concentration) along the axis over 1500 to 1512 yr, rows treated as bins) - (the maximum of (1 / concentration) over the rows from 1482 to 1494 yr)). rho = 0.67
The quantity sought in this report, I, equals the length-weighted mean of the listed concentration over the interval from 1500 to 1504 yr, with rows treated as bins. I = 2.6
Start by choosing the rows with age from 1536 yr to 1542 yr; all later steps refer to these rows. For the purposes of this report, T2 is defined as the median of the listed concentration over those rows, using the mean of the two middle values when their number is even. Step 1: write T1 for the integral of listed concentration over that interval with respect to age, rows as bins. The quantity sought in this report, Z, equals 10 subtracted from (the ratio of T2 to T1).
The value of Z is -9.822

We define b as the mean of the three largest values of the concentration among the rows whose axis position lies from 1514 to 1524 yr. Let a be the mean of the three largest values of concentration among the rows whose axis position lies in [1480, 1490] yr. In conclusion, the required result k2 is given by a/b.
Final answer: 1.92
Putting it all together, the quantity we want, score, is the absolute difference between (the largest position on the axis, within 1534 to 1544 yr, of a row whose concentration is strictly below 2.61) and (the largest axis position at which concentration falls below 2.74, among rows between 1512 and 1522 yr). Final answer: 22 yr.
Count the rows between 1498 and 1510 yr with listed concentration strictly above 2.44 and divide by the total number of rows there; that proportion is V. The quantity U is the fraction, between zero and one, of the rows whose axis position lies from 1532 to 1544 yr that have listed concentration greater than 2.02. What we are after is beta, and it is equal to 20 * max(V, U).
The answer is 17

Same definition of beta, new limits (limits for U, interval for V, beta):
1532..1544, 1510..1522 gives 10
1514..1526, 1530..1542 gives 3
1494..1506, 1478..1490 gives 20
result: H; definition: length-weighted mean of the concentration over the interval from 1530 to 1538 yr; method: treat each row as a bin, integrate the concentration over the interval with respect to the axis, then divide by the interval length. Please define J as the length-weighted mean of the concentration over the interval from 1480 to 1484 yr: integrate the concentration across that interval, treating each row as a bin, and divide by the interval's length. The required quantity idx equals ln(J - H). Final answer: 0.59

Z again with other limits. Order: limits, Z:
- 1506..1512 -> -9.837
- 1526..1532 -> -9.816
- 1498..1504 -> -9.836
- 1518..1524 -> -9.834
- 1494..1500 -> -9.831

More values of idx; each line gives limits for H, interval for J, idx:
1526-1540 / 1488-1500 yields 0.35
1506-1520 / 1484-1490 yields 0.24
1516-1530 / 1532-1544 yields -1.66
